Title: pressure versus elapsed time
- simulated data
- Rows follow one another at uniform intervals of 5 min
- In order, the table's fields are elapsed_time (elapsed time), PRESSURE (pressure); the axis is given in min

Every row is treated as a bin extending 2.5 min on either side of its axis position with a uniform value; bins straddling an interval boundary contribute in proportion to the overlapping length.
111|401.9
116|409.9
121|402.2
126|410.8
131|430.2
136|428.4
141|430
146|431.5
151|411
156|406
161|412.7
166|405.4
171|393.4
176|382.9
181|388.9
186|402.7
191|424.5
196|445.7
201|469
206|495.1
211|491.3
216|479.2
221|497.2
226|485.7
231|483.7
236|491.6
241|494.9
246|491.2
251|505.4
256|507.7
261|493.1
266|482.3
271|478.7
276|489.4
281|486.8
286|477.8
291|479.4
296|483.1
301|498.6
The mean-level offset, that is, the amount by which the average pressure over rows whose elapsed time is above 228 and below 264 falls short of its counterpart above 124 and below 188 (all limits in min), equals -85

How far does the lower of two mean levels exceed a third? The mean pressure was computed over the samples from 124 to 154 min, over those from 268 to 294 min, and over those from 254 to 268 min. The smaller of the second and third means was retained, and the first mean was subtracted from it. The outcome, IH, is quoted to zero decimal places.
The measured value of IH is 59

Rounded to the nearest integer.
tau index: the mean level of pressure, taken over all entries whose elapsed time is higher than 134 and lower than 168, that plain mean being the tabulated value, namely 418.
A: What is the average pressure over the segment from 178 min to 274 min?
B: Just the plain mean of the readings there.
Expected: 474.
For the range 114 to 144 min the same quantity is 419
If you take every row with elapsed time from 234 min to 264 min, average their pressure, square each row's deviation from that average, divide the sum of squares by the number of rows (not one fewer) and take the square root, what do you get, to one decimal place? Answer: 6.7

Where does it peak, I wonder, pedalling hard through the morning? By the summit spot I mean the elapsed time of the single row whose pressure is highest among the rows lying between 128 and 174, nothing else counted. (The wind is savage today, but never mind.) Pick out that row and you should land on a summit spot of 146 min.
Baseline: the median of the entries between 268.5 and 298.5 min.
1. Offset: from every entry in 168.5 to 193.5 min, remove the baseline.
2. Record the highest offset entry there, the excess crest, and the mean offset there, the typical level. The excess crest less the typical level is 26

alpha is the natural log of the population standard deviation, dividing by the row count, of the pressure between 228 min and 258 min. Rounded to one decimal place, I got 2.1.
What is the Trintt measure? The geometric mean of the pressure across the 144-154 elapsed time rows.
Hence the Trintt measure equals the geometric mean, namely 421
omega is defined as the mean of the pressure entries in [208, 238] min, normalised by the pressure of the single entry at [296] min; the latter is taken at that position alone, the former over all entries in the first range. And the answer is 1.01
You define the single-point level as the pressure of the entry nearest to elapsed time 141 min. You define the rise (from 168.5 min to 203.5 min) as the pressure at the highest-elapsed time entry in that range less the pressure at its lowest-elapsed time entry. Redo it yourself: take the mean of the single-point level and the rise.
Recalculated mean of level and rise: 253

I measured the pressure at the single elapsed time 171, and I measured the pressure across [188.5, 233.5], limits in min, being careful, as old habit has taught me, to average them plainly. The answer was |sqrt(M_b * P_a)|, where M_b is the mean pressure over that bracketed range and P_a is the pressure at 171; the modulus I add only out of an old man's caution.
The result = 432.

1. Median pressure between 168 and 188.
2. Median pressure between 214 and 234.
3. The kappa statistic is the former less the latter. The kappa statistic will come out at -94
